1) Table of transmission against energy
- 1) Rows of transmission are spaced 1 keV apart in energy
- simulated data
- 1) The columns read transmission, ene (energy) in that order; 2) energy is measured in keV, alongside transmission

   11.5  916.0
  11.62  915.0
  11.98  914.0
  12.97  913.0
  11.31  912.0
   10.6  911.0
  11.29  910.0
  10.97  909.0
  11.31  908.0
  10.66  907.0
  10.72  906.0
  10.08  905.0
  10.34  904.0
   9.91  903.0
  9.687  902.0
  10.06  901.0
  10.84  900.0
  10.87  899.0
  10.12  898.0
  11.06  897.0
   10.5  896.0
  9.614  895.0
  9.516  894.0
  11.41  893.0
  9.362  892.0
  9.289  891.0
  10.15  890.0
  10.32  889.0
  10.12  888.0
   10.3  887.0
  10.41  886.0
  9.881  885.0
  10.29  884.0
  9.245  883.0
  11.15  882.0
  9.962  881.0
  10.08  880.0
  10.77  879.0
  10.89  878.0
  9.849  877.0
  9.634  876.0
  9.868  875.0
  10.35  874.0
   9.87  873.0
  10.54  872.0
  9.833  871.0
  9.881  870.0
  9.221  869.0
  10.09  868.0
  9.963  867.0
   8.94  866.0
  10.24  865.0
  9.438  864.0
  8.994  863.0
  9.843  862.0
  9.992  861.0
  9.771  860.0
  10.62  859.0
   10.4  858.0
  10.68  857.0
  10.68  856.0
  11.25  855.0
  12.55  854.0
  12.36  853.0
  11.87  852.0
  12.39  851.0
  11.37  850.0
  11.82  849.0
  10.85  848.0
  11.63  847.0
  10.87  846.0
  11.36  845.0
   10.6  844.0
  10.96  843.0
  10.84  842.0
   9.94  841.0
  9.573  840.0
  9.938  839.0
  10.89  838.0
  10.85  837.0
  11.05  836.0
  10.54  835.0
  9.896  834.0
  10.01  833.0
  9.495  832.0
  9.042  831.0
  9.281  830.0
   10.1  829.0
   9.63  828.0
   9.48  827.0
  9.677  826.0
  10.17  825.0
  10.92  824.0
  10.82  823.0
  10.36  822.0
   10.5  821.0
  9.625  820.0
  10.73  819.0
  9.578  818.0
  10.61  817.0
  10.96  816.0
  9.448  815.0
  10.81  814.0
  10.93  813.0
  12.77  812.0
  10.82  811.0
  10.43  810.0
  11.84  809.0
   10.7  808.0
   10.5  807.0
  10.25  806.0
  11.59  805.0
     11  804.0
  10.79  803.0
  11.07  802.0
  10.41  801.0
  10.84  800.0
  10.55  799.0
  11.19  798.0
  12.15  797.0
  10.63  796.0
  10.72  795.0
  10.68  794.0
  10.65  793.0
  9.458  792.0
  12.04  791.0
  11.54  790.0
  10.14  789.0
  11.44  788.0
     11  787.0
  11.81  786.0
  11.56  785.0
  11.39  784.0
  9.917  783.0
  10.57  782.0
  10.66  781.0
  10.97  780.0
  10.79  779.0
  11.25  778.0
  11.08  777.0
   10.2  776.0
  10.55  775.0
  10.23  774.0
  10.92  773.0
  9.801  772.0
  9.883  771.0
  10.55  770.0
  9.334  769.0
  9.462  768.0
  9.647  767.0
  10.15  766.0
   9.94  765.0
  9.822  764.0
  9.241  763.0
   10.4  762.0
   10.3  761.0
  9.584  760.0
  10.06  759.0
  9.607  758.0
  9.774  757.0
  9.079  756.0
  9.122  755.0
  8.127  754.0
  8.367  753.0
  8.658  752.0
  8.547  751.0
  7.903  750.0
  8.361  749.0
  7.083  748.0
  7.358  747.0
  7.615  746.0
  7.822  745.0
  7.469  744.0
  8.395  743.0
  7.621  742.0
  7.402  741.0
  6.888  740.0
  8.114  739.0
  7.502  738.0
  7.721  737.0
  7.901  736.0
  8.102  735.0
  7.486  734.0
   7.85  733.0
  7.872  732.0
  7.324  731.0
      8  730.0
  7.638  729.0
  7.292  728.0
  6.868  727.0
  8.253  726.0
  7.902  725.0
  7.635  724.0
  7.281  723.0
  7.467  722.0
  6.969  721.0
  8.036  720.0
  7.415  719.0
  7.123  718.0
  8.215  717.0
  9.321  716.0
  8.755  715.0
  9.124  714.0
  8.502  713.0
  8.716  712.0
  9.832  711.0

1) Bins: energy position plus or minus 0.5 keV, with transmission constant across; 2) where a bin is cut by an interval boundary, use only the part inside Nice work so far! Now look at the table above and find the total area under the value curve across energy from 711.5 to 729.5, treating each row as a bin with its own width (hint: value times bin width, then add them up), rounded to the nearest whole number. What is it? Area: 143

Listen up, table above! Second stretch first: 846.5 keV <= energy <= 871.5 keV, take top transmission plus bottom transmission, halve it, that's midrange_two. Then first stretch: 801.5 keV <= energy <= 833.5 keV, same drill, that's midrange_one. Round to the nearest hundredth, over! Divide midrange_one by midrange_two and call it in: 1.01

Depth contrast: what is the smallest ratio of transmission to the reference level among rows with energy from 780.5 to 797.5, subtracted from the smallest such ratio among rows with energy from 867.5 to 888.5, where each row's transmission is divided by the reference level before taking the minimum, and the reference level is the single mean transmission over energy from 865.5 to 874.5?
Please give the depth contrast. -0.02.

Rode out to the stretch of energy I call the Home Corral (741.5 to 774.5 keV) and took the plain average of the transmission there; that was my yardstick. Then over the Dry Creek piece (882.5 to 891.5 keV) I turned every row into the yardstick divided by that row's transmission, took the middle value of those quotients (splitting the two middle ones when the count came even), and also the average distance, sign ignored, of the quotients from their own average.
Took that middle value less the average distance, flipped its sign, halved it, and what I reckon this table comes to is -0.43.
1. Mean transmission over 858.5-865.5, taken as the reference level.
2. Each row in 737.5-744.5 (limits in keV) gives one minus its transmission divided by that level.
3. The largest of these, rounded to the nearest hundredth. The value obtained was 0.30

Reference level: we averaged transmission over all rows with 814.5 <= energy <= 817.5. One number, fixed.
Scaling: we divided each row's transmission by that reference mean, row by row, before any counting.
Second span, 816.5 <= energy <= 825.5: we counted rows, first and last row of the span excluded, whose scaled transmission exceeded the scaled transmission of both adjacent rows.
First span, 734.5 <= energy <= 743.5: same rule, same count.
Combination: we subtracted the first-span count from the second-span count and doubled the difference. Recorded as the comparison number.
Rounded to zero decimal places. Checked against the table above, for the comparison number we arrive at 4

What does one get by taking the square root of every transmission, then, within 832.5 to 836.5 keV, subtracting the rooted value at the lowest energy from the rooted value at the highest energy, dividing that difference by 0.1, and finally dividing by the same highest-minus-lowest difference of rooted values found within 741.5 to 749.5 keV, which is 12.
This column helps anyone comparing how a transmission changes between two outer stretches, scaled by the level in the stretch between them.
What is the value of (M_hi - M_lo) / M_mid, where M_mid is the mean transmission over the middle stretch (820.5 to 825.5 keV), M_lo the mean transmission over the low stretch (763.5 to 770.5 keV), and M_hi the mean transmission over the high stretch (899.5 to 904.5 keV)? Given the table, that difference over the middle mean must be 0.03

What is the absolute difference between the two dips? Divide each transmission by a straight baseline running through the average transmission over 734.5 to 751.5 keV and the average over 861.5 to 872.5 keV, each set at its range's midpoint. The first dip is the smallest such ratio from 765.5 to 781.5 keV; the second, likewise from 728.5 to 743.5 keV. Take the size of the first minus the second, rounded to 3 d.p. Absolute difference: 0.249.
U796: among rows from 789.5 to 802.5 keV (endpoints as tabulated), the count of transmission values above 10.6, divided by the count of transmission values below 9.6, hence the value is 10.0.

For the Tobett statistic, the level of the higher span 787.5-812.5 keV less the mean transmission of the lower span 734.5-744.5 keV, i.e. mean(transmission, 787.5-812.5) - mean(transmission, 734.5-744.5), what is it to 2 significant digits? 3.3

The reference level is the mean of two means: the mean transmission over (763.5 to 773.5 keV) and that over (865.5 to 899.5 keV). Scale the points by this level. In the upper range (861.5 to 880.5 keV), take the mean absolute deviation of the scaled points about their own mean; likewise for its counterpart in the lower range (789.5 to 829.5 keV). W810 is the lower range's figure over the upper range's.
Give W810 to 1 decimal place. 1.4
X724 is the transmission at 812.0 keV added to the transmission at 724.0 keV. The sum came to 20.4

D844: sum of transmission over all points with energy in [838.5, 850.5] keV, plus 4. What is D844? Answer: 134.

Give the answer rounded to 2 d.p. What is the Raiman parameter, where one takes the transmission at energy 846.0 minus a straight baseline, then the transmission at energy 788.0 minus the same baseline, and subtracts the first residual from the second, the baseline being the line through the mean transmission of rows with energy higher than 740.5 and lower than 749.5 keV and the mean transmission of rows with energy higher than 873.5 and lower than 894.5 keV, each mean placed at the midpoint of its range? 1.59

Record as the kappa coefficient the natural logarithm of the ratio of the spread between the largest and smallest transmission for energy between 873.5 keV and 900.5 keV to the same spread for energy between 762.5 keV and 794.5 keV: -0.3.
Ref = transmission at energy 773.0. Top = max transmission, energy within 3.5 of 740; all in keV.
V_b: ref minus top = 2.5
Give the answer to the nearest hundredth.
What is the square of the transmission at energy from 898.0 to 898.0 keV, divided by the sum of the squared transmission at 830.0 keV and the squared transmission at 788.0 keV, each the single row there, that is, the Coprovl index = 0.47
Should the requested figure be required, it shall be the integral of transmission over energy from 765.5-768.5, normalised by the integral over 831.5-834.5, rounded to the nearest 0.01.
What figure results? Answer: 1.00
